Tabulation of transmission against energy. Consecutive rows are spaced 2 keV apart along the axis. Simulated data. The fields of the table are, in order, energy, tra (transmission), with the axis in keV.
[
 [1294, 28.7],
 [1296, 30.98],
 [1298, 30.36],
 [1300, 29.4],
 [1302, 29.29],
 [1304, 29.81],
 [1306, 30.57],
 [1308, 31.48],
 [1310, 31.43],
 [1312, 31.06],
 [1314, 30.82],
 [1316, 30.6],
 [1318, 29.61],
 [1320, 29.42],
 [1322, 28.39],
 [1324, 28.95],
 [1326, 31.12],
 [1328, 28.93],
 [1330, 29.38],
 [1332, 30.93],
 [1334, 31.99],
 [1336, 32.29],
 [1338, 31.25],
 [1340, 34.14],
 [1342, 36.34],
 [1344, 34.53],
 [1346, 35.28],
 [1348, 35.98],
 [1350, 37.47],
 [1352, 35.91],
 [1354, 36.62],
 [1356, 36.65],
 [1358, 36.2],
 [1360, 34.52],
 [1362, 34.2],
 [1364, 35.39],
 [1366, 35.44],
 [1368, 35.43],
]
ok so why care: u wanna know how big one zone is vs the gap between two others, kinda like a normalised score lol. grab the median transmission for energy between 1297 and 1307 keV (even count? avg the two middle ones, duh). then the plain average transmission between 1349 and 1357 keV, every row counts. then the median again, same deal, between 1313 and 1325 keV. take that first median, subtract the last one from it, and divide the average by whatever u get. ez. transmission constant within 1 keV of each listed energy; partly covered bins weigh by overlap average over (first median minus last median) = 124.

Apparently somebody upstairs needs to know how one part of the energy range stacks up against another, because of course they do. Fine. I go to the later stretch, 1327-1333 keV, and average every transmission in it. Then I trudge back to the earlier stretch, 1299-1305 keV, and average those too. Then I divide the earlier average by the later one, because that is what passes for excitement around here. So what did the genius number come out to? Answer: 0.99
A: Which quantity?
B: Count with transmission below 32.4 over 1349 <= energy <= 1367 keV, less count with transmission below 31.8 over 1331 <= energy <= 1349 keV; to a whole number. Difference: -2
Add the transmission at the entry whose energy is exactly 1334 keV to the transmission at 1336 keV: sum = 64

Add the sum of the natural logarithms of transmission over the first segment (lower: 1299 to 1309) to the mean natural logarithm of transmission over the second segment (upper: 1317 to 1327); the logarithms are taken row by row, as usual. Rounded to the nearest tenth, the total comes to 20.4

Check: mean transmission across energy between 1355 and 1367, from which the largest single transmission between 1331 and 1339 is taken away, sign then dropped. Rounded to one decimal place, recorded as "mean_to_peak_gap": 3.1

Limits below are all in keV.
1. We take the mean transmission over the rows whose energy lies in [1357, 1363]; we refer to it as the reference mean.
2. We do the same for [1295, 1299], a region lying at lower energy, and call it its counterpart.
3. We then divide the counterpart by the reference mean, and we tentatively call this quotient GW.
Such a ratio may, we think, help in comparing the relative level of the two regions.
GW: 0.88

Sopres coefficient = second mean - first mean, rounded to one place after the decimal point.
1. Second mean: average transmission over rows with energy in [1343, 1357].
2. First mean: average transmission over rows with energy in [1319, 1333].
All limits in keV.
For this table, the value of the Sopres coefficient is 6.5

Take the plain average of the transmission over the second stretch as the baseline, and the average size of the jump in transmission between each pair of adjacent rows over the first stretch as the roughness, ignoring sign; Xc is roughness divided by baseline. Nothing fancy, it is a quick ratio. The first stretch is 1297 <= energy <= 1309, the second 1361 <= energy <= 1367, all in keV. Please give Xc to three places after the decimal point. 0.019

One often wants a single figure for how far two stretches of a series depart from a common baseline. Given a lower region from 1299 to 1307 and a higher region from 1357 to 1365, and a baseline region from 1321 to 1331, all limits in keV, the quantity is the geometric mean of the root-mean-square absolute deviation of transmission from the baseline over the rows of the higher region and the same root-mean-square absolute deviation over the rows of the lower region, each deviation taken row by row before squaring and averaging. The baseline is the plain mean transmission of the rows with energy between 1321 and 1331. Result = 1.9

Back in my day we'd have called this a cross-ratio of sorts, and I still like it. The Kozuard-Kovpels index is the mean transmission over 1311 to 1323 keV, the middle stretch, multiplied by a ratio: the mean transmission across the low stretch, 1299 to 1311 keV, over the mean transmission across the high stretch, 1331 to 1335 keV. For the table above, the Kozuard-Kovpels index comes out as 28.9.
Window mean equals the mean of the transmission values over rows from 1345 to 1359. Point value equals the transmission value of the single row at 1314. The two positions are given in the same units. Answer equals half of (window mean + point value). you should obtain 33.6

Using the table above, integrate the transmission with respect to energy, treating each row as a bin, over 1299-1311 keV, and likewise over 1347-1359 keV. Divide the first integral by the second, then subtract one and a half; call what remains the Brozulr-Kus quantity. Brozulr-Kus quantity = -0.67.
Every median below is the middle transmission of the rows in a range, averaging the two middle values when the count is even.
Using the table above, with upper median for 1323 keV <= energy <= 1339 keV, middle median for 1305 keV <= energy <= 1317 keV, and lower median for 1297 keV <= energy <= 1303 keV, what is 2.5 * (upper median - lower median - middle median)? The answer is -73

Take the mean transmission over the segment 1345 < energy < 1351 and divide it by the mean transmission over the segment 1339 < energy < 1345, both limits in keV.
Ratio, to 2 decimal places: 1.04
